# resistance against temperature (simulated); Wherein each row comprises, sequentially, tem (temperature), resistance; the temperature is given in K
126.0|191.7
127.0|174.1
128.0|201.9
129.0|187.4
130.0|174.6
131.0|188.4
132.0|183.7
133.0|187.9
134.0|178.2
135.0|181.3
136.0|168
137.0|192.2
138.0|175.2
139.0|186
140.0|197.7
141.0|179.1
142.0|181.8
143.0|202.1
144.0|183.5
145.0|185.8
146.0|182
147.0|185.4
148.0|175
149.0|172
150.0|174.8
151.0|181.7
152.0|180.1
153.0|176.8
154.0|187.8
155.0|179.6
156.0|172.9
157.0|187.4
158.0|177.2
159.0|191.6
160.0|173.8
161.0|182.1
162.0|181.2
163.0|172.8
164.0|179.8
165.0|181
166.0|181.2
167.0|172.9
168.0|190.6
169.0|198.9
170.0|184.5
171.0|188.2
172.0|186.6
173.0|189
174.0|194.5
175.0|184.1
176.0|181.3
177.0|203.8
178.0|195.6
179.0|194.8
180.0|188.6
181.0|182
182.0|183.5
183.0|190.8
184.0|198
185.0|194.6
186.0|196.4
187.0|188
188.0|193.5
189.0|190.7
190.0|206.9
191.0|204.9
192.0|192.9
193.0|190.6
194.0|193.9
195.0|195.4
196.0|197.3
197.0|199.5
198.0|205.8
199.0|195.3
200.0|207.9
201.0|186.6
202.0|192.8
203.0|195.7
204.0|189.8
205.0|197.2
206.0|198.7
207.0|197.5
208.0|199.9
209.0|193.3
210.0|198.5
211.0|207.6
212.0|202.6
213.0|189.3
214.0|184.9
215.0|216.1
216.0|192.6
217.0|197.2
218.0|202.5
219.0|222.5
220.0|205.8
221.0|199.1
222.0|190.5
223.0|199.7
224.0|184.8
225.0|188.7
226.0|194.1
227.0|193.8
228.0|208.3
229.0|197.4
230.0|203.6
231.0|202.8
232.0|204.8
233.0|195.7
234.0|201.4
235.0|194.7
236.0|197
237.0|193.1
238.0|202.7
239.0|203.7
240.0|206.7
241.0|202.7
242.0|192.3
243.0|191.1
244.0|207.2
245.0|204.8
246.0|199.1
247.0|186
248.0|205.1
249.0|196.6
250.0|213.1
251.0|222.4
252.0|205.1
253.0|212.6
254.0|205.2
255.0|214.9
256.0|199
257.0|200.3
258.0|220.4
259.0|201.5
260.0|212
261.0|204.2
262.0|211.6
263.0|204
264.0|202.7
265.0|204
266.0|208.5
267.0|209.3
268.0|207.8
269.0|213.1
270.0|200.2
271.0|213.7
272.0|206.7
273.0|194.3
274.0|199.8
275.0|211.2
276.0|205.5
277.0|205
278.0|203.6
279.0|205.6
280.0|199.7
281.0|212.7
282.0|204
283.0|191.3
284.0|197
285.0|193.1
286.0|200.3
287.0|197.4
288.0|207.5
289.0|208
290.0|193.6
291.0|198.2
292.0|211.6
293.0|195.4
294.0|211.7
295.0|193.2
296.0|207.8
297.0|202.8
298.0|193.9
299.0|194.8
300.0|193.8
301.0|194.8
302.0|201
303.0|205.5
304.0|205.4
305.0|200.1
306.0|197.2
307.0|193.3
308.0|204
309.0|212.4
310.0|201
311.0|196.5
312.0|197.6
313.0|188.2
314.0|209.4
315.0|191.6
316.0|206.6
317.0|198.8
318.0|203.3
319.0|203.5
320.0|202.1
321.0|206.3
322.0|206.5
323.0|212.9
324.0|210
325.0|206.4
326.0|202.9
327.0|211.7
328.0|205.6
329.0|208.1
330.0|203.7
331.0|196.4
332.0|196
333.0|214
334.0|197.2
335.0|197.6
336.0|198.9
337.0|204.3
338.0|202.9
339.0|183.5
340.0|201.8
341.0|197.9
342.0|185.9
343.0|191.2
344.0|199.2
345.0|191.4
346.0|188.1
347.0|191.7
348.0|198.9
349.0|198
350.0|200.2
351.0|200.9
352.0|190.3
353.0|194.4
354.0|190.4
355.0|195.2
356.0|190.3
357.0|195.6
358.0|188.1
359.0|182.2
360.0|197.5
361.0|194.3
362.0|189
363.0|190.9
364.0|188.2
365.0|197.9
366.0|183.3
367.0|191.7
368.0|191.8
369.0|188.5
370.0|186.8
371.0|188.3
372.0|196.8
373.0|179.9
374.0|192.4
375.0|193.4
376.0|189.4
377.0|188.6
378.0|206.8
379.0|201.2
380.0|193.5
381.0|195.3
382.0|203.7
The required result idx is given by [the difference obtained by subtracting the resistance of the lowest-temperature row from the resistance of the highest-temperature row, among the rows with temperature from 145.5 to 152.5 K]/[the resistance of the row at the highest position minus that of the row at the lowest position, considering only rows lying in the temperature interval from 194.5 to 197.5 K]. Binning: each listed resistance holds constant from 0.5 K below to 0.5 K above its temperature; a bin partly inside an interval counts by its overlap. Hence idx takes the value 0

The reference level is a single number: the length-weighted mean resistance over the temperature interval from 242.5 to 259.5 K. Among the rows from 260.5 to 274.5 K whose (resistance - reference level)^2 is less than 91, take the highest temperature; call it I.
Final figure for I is 274.0 K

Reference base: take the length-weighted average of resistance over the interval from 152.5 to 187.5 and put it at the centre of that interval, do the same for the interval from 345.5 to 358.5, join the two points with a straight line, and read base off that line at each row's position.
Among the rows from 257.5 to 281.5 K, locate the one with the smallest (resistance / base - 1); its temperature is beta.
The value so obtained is 273.0 K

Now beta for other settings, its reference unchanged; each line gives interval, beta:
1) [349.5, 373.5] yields 373.0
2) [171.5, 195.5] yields 176.0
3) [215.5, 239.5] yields 224.0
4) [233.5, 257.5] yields 247.0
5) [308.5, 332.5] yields 313.0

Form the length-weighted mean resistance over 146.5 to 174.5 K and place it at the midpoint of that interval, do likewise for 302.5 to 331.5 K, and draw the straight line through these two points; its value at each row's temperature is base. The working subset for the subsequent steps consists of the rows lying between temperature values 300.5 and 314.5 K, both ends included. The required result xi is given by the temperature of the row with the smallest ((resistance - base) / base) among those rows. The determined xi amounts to 313.0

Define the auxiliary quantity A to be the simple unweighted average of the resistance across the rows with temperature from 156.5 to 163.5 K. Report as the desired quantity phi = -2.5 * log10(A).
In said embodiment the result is -5.64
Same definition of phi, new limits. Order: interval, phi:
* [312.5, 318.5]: -5.75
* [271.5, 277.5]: -5.77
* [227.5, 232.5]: -5.77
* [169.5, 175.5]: -5.68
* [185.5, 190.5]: -5.73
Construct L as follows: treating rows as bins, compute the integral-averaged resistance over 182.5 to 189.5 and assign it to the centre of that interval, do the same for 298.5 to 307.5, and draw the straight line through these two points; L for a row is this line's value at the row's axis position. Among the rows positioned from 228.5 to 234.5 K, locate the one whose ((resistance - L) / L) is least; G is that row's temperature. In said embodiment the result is 233.0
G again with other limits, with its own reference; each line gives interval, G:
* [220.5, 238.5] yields 224.0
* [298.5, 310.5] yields 307.0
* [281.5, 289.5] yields 283.0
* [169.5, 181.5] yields 176.0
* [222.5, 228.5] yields 224.0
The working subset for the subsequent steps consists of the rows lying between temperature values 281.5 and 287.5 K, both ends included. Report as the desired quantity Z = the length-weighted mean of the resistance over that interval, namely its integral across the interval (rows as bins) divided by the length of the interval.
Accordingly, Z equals 197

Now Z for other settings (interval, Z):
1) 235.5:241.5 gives 201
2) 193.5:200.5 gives 199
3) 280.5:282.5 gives 208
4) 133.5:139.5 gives 180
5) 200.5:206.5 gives 193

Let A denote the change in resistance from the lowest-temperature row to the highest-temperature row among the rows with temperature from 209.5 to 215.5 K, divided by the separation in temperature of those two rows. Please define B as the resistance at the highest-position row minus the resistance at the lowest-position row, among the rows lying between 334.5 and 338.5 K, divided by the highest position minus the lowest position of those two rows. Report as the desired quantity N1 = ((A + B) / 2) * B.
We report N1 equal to 4.7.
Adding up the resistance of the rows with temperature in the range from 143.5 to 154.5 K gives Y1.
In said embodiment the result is 1985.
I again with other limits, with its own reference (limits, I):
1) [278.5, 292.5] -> 292.0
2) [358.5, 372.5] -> 372.0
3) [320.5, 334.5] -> 334.0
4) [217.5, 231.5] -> 231.0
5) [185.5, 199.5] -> 198.0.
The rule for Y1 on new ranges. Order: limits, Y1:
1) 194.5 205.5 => 2163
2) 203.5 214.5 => 2159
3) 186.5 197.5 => 2154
